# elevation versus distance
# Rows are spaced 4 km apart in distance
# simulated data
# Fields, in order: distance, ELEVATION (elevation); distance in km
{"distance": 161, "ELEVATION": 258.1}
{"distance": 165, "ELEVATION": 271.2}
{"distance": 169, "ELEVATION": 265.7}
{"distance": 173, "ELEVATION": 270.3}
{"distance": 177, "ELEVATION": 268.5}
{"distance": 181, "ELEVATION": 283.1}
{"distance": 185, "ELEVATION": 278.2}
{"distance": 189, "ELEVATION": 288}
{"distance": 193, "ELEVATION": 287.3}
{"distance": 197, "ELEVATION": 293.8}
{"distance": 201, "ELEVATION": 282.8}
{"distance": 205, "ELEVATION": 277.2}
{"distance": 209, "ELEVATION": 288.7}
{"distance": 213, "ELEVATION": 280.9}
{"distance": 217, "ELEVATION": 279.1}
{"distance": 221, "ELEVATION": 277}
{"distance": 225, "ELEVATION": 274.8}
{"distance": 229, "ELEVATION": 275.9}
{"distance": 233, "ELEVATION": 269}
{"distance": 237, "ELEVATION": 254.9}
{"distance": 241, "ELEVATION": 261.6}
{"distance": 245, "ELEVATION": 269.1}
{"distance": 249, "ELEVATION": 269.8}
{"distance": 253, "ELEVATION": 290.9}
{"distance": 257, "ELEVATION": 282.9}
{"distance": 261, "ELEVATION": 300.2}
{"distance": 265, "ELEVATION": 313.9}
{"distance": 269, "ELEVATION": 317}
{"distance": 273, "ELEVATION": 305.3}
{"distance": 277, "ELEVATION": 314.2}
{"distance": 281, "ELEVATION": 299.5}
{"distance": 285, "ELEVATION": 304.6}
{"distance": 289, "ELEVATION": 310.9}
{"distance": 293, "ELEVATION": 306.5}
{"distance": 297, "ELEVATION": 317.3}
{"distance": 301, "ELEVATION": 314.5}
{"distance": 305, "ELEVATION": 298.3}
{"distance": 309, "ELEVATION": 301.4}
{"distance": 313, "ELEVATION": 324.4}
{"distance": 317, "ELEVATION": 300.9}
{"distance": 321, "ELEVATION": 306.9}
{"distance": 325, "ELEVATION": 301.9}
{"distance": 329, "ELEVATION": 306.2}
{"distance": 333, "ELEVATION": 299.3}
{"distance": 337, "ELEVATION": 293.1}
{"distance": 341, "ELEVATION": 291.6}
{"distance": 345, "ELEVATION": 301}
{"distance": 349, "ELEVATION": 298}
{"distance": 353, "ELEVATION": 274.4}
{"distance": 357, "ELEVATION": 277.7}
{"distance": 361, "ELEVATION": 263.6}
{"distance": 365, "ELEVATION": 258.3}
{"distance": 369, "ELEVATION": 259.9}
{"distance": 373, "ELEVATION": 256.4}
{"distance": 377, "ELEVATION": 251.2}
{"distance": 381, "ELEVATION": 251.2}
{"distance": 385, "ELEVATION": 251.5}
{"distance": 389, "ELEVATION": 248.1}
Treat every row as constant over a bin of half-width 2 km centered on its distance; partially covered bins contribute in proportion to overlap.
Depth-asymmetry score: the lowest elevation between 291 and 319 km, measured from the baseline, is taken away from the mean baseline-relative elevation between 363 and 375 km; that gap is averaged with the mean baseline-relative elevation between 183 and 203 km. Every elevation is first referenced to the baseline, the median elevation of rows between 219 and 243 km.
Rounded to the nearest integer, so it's -13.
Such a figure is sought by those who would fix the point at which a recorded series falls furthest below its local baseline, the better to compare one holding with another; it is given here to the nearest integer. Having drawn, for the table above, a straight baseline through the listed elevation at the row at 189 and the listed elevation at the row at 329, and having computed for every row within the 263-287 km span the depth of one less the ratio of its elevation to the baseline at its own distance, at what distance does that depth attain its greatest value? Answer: 281 km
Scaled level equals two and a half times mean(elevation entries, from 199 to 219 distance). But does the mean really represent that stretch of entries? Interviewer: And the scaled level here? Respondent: 704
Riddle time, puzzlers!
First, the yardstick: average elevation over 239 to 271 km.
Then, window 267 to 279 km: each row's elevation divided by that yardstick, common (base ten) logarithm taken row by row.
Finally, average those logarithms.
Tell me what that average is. 0.03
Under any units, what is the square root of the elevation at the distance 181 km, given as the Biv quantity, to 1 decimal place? 16.8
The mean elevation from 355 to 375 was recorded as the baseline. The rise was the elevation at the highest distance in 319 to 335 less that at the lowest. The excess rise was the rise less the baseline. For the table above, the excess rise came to -271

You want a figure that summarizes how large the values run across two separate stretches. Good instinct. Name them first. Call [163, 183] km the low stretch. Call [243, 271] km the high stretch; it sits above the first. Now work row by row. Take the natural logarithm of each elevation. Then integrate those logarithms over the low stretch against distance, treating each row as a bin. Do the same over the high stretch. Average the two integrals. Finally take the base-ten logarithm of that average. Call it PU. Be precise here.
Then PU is 2.13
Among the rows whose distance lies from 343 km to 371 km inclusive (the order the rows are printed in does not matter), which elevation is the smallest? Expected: 258.3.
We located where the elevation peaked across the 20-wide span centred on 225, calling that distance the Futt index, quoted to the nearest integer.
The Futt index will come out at 217 km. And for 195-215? 197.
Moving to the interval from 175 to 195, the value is 189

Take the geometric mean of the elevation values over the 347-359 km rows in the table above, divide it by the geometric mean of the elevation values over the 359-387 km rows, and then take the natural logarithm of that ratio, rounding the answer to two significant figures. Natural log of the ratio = 0.10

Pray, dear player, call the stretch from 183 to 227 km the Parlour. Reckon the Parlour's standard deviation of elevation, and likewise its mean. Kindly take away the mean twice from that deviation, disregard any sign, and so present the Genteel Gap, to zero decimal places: 559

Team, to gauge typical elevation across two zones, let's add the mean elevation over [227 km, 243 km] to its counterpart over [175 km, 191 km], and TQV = 545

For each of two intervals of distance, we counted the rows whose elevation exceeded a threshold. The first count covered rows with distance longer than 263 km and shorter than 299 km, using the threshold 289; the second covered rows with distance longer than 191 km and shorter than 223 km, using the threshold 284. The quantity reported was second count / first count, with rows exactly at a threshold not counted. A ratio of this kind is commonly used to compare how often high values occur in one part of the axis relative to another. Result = 0.3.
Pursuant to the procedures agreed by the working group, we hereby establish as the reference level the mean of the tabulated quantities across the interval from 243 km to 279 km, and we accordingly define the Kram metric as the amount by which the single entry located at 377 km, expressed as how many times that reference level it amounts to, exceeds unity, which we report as -0.15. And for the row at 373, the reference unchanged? -0.13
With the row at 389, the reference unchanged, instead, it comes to -0.16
